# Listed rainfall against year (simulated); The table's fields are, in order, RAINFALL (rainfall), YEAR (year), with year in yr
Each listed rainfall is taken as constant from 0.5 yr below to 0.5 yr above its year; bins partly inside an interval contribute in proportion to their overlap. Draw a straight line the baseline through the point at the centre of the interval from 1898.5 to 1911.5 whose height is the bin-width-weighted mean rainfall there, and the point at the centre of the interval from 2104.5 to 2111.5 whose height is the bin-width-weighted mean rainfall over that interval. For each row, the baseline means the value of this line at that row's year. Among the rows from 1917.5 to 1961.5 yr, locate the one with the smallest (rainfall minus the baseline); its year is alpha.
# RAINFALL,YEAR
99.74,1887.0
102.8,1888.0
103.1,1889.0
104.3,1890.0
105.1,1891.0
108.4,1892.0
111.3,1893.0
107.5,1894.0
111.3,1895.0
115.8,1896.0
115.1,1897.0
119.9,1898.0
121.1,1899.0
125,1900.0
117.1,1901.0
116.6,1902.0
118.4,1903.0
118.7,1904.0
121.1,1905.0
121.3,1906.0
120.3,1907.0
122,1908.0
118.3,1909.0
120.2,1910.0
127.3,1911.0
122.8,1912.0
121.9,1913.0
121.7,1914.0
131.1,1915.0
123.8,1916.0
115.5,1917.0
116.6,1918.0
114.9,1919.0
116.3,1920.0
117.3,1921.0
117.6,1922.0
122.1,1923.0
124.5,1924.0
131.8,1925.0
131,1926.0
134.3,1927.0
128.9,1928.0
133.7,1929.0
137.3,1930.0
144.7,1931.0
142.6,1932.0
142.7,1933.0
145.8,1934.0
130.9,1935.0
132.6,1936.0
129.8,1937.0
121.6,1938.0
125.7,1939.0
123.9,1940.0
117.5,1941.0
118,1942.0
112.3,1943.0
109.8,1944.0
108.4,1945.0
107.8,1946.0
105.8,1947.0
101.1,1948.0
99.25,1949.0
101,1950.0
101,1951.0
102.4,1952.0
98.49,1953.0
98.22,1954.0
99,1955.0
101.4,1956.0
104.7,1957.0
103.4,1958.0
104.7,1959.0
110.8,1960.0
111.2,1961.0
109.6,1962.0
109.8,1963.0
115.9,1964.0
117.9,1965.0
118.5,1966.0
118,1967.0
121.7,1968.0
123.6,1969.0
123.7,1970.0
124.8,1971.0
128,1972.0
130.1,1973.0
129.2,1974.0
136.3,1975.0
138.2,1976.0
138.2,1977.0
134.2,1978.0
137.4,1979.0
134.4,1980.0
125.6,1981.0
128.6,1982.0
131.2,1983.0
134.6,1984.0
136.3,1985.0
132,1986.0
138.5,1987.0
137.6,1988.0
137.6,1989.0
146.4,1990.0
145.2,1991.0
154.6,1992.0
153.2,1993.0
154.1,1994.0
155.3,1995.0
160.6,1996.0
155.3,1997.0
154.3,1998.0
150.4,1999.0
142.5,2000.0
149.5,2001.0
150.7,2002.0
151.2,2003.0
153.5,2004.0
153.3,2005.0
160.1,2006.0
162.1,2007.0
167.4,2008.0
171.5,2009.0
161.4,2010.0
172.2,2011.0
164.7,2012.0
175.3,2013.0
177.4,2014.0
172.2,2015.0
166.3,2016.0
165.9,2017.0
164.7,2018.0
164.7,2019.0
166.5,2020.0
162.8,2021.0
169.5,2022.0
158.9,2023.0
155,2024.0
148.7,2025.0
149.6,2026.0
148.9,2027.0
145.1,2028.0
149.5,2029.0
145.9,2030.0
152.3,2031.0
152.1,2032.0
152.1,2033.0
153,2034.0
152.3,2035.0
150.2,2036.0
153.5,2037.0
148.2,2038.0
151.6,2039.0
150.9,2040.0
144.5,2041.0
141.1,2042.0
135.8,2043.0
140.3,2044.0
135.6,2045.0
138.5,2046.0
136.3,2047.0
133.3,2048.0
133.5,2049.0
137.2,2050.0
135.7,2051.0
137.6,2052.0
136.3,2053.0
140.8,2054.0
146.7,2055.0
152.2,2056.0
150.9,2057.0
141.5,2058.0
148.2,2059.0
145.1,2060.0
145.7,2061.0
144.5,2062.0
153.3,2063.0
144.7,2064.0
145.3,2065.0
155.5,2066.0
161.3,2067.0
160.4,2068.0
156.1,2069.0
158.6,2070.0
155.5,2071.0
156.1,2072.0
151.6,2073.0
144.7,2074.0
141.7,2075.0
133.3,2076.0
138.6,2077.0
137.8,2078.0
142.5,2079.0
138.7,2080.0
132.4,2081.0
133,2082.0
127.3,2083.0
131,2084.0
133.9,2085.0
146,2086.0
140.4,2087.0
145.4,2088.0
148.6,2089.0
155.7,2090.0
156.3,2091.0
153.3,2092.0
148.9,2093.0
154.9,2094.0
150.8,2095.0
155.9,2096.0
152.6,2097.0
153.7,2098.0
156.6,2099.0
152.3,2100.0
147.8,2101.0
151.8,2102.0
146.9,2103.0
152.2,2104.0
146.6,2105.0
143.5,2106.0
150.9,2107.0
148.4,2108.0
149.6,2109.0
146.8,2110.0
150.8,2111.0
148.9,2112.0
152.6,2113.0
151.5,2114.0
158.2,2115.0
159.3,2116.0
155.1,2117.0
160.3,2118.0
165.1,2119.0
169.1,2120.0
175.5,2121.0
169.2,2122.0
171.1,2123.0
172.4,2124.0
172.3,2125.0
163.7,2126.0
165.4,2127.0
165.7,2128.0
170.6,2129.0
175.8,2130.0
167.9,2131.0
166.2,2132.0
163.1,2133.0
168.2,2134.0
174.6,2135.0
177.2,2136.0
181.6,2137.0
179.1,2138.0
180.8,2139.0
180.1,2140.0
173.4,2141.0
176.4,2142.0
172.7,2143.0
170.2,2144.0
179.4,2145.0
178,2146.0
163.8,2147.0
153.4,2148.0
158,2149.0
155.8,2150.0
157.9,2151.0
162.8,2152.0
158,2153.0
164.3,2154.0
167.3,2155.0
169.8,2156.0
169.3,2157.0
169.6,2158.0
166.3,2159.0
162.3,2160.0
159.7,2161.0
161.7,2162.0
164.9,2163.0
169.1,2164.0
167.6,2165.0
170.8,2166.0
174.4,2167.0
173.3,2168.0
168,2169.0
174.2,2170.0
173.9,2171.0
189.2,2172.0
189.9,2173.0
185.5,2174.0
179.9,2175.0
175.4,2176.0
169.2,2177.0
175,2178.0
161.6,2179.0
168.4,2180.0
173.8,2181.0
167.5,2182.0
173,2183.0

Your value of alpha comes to 1954.0 yr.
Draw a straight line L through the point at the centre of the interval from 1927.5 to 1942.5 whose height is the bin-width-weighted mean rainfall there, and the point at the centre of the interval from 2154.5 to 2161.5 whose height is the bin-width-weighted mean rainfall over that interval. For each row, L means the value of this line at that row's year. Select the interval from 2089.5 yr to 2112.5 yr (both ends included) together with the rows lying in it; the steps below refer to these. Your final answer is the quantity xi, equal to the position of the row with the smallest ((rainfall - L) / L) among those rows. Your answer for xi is 2106.0 yr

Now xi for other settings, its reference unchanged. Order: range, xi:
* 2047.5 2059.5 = 2048.0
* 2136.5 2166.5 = 2148.0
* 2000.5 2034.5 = 2028.0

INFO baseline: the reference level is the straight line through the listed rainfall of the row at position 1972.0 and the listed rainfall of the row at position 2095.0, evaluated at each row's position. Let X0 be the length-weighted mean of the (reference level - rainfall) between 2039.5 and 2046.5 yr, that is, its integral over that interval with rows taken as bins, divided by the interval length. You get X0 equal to 0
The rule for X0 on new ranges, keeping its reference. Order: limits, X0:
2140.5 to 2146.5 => -15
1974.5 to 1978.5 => -8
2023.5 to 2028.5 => -11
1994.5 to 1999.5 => -23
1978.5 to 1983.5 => -2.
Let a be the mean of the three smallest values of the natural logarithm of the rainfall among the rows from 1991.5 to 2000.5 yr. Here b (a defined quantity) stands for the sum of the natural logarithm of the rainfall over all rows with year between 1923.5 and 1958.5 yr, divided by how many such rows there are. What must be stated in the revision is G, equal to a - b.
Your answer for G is 0.2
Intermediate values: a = 5.0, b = 4.77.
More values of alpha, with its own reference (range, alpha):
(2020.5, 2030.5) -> 2028.0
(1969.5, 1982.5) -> 1970.0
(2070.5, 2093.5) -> 2083.0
